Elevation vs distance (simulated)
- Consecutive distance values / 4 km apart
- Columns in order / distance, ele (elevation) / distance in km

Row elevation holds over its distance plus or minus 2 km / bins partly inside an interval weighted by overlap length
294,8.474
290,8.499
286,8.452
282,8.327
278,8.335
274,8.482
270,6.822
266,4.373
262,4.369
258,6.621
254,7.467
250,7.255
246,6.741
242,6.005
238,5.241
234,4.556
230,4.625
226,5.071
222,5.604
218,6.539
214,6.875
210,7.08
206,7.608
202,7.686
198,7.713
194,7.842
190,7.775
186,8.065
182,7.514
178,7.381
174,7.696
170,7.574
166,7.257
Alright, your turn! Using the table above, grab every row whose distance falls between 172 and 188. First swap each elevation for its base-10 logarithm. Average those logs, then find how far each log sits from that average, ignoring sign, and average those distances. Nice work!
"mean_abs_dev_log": 0.01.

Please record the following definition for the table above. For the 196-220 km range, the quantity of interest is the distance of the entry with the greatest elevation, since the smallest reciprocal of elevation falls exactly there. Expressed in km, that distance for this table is 198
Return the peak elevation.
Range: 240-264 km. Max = 7.467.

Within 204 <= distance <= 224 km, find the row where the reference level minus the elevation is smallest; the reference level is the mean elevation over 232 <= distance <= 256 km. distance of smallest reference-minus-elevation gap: 206 km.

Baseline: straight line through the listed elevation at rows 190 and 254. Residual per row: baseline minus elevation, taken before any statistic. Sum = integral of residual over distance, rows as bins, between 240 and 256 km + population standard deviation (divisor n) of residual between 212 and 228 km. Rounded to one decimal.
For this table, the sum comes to 10.8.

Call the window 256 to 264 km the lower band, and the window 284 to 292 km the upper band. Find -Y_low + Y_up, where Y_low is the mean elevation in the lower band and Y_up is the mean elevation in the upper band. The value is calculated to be 3.0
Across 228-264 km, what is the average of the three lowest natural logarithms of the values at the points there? 1.51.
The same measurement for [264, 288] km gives 1.84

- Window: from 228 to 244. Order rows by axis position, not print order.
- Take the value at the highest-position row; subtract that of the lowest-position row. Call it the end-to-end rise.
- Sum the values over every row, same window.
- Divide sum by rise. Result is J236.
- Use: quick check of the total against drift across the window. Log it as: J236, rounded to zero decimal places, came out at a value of 15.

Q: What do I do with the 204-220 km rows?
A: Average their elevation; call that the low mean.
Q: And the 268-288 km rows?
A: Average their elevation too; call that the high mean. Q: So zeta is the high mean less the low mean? 1.1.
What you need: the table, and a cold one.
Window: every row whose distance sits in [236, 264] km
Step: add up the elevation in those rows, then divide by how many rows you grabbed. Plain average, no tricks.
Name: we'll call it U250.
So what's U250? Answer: 6.2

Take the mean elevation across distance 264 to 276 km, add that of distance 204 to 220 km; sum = 13.6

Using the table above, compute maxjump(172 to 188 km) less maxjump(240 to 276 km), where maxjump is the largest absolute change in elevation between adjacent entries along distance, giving -1.9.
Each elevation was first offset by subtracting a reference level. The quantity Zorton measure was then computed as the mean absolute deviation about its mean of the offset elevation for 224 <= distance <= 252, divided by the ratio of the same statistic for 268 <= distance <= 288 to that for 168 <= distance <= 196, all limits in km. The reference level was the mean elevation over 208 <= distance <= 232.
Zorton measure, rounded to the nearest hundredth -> 0.30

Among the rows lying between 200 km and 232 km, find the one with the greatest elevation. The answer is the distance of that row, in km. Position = 202 km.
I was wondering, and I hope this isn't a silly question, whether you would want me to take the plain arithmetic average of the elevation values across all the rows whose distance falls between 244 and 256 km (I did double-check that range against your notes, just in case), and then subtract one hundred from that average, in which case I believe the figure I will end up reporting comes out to -92.8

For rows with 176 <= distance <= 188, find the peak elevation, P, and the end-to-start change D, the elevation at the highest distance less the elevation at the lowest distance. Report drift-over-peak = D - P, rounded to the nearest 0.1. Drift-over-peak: -7.4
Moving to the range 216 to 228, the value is -8.0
